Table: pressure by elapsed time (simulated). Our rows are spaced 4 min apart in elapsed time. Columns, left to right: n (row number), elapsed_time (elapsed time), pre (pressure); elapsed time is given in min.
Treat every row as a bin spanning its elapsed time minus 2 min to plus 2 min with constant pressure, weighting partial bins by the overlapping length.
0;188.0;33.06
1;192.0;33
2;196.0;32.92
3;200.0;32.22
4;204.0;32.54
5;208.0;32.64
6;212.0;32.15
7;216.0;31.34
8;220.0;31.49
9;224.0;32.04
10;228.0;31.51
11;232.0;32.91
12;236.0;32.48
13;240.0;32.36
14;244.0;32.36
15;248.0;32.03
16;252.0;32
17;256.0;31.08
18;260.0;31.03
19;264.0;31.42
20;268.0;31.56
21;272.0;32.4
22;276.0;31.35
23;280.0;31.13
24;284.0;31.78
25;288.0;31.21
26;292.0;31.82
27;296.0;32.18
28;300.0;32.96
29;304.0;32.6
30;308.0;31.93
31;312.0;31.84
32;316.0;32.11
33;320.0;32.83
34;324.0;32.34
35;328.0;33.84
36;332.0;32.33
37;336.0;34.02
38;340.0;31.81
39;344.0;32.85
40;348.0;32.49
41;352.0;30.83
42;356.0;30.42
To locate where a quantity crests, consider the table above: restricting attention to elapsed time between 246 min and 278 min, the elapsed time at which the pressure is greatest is 272.0 min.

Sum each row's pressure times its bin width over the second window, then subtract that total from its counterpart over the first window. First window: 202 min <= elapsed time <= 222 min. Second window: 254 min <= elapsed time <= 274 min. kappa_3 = 11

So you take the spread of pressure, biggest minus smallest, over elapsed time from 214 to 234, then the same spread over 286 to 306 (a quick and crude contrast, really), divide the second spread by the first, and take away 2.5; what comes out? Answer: -1.4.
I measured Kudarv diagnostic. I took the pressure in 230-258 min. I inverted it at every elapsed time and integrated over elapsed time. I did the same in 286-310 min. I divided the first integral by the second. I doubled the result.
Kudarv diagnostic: 2.3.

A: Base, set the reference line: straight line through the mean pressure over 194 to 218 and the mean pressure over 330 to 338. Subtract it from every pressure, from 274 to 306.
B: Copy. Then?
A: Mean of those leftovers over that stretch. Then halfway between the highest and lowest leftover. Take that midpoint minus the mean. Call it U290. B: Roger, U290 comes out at 0.17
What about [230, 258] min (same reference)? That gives -0.18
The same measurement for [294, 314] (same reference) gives 0.08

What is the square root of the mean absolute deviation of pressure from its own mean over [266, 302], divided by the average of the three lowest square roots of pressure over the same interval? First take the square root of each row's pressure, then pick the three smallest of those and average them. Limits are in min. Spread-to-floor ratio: 0.122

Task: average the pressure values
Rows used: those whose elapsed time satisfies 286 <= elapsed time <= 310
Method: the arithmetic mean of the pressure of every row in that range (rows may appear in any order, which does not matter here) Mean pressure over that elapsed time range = 32.1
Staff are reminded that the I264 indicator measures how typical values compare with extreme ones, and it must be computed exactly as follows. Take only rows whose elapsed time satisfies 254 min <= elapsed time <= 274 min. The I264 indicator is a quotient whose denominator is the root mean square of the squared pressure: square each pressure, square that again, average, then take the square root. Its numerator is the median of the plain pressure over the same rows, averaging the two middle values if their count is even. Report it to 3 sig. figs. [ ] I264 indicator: 0.0316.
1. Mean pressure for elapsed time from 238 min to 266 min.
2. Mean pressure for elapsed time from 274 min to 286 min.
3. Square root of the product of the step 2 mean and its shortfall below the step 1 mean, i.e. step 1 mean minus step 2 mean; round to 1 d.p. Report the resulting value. 3.2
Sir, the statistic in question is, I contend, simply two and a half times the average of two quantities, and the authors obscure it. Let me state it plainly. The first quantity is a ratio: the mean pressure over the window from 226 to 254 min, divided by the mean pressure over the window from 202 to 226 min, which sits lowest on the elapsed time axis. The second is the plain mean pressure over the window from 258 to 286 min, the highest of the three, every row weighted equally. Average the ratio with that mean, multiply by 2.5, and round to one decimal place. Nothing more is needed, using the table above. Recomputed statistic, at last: 40.7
